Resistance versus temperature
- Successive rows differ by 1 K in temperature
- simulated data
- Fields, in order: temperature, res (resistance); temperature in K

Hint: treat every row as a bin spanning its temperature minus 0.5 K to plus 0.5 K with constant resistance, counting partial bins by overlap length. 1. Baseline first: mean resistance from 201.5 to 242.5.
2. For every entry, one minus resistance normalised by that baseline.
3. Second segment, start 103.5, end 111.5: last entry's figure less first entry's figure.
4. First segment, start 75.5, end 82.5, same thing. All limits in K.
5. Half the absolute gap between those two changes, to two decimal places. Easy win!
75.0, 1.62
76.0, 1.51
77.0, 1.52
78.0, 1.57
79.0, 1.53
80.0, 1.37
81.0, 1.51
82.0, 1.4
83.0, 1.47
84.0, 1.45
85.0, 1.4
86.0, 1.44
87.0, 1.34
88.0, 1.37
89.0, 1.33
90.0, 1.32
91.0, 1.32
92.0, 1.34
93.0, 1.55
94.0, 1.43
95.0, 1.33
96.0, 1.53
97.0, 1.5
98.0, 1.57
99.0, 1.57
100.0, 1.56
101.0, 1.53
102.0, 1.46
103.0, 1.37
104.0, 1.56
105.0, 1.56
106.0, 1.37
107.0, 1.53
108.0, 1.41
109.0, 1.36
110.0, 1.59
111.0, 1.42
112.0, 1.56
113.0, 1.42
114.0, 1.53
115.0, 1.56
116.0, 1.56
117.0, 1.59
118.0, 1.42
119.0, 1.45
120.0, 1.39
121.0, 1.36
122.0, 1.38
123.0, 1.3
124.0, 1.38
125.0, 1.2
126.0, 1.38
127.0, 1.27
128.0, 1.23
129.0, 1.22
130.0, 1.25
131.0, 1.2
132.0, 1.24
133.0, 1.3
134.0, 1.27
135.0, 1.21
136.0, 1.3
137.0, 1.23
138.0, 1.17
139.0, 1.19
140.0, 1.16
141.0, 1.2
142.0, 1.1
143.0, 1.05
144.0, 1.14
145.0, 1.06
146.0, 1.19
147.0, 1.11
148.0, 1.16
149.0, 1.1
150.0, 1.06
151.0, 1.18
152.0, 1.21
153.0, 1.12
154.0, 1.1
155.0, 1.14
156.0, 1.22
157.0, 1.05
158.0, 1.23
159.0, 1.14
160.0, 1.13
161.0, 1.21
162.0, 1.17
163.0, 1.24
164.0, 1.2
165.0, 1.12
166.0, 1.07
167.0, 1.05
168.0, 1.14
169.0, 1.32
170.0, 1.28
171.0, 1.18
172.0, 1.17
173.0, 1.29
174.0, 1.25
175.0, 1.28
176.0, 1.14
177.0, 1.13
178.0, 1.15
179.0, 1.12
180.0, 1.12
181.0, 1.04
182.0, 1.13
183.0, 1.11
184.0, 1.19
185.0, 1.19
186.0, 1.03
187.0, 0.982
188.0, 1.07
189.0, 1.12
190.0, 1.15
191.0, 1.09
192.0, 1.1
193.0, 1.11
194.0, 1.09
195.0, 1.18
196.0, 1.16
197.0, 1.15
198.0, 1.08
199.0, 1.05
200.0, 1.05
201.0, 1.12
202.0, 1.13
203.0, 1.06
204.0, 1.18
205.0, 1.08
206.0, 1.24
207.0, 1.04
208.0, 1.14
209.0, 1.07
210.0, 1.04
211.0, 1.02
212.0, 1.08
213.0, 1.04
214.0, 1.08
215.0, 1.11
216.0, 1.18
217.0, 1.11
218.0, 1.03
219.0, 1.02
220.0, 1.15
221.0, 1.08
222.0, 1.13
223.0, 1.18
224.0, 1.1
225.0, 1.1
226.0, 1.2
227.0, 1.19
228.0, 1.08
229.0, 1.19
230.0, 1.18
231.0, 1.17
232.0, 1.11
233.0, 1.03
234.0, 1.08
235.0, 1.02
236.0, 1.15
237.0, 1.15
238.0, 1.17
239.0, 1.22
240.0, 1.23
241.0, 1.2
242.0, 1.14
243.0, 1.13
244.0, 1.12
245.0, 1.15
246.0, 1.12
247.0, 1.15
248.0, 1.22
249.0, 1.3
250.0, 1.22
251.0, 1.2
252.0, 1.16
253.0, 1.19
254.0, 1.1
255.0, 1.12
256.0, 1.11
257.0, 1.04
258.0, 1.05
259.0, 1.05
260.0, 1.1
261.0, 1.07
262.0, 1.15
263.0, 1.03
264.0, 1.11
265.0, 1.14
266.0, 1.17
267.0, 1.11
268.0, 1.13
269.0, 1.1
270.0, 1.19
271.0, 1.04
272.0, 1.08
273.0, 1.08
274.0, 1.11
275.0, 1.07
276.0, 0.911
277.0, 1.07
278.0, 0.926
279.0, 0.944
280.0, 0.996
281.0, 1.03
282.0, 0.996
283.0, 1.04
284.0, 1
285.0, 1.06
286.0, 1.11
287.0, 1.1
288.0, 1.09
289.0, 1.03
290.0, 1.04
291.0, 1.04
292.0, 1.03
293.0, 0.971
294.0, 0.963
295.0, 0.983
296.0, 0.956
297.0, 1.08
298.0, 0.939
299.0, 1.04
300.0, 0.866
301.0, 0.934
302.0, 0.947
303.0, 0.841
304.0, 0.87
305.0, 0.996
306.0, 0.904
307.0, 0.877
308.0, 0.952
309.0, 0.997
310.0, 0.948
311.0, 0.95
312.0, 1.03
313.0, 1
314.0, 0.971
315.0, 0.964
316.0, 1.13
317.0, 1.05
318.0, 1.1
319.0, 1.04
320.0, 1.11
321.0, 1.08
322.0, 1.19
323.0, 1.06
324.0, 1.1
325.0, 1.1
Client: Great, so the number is 0.01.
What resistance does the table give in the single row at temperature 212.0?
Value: 1.08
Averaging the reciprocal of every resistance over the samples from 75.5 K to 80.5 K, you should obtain 0.668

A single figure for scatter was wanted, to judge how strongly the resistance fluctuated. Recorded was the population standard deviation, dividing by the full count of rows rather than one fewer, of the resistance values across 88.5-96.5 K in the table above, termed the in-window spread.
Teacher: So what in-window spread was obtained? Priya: 0.091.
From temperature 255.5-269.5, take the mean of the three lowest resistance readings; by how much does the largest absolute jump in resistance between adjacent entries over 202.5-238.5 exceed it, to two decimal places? -0.84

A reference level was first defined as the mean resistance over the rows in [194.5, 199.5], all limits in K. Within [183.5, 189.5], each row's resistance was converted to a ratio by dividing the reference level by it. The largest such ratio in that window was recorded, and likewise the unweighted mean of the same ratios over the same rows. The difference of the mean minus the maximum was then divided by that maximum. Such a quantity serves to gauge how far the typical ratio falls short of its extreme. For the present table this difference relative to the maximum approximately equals -0.10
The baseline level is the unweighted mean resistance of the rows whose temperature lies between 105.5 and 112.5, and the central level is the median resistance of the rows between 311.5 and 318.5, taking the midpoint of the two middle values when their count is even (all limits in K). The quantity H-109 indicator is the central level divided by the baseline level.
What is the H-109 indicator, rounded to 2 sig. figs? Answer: 0.70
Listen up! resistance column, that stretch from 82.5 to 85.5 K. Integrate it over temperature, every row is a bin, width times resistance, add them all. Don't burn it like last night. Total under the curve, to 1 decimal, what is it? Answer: 4.3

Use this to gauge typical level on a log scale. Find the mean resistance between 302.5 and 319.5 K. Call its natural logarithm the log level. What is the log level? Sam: -0.02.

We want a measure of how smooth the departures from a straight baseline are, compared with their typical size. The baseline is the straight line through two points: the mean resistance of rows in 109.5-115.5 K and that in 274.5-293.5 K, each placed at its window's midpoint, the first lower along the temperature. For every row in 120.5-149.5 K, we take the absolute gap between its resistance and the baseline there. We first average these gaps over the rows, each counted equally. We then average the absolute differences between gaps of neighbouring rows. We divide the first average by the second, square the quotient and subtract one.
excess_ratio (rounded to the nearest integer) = 10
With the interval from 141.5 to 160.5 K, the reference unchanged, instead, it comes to 11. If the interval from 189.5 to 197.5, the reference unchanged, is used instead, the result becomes 23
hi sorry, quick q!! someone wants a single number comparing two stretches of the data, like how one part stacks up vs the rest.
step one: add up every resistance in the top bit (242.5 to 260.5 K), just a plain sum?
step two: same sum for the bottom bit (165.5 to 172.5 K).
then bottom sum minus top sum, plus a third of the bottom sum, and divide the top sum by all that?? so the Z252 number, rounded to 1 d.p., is -2.1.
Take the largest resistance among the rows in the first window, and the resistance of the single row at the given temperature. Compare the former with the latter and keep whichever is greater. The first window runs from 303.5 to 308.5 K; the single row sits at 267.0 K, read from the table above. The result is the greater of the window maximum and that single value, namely 1.11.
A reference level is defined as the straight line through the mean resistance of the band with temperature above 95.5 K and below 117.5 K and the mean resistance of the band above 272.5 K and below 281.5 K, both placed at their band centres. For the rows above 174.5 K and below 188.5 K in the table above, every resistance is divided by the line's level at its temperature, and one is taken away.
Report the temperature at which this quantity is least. 187.0 K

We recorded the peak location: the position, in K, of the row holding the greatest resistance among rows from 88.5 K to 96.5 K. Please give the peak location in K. 93.0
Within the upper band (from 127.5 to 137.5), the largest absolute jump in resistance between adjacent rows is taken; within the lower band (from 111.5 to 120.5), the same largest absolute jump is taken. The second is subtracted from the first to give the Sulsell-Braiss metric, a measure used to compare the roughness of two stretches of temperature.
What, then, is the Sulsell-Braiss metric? -0.080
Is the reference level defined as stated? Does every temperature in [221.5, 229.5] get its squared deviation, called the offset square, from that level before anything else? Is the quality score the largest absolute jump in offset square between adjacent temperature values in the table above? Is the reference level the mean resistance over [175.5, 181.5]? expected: 0.007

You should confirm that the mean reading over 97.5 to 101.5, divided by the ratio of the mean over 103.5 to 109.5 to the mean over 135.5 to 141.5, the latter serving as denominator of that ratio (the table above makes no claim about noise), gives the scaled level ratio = 1.28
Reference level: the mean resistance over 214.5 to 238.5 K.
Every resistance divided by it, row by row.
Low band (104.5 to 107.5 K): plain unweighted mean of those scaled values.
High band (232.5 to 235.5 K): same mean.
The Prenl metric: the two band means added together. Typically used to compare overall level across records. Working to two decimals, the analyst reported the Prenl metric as 2.26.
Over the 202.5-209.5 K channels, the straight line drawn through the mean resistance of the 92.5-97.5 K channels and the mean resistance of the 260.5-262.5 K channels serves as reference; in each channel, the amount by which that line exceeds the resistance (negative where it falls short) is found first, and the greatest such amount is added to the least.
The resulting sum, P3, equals 0.18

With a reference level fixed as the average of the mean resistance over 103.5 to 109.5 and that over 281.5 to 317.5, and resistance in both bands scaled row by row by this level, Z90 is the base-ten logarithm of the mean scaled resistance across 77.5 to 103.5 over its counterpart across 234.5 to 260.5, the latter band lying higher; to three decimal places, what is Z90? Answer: 0.100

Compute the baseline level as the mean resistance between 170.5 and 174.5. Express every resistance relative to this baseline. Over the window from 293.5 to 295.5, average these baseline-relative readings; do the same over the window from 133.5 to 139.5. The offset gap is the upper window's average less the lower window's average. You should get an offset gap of -0.26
